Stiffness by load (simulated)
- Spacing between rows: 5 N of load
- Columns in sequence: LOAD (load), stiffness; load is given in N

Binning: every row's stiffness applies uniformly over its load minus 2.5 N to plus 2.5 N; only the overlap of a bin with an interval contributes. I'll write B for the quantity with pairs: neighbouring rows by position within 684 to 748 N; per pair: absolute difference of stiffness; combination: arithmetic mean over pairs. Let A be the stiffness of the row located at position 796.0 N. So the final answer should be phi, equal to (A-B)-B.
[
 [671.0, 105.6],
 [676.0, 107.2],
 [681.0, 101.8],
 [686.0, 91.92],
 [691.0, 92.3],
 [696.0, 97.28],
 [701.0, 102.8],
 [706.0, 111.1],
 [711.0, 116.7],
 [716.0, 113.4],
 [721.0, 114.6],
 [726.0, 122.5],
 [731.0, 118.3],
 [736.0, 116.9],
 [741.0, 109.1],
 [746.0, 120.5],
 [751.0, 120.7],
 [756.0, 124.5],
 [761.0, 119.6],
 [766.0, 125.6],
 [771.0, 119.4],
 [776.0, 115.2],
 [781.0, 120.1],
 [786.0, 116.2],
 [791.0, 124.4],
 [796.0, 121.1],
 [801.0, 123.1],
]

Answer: 111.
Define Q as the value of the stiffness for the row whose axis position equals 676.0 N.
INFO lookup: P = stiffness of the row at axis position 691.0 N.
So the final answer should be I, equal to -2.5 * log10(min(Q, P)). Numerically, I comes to -4.91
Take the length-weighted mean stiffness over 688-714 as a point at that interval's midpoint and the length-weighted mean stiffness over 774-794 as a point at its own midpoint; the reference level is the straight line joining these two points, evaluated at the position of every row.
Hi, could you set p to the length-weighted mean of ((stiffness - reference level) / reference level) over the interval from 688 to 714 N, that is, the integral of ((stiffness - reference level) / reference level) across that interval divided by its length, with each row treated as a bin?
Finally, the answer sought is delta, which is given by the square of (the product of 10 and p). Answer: 0.0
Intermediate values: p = 0.00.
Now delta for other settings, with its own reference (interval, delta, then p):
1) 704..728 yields 0.7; 0.08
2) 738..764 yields 0.3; 0.05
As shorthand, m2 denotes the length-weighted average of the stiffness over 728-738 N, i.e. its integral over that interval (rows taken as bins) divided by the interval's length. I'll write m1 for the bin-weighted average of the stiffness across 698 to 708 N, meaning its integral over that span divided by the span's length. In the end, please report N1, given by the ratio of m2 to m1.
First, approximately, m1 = 106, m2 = 118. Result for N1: 1.11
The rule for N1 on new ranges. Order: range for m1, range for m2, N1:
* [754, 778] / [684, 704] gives 0.80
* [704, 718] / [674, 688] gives 0.88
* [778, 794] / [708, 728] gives 0.97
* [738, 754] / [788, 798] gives 1.05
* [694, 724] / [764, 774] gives 1.11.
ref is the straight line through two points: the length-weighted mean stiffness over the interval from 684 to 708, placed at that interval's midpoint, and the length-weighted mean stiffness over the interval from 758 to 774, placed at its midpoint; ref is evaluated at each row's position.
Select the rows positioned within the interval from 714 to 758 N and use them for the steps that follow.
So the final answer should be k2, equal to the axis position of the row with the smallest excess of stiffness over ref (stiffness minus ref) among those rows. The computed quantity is 741.0 N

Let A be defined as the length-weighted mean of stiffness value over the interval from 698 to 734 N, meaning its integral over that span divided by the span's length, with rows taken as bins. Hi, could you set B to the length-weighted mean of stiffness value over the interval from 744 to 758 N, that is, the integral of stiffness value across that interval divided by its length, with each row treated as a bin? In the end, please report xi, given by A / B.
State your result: 0.94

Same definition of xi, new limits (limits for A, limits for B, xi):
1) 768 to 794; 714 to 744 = 1.03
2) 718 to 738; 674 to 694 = 1.20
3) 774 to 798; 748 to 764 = 0.98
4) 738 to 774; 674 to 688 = 1.19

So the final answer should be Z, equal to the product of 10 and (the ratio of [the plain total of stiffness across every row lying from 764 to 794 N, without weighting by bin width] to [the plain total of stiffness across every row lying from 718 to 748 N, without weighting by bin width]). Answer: 10.3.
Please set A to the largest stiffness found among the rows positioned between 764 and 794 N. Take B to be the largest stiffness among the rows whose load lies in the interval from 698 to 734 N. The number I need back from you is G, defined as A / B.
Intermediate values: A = 125.6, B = 122.5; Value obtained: 1.03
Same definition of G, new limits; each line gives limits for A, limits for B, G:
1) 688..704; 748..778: 0.82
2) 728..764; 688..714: 1.07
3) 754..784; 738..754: 1.04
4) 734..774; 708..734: 1.03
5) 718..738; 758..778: 0.98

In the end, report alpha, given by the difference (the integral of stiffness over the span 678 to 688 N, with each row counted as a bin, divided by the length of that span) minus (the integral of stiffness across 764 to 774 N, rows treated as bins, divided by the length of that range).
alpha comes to -24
